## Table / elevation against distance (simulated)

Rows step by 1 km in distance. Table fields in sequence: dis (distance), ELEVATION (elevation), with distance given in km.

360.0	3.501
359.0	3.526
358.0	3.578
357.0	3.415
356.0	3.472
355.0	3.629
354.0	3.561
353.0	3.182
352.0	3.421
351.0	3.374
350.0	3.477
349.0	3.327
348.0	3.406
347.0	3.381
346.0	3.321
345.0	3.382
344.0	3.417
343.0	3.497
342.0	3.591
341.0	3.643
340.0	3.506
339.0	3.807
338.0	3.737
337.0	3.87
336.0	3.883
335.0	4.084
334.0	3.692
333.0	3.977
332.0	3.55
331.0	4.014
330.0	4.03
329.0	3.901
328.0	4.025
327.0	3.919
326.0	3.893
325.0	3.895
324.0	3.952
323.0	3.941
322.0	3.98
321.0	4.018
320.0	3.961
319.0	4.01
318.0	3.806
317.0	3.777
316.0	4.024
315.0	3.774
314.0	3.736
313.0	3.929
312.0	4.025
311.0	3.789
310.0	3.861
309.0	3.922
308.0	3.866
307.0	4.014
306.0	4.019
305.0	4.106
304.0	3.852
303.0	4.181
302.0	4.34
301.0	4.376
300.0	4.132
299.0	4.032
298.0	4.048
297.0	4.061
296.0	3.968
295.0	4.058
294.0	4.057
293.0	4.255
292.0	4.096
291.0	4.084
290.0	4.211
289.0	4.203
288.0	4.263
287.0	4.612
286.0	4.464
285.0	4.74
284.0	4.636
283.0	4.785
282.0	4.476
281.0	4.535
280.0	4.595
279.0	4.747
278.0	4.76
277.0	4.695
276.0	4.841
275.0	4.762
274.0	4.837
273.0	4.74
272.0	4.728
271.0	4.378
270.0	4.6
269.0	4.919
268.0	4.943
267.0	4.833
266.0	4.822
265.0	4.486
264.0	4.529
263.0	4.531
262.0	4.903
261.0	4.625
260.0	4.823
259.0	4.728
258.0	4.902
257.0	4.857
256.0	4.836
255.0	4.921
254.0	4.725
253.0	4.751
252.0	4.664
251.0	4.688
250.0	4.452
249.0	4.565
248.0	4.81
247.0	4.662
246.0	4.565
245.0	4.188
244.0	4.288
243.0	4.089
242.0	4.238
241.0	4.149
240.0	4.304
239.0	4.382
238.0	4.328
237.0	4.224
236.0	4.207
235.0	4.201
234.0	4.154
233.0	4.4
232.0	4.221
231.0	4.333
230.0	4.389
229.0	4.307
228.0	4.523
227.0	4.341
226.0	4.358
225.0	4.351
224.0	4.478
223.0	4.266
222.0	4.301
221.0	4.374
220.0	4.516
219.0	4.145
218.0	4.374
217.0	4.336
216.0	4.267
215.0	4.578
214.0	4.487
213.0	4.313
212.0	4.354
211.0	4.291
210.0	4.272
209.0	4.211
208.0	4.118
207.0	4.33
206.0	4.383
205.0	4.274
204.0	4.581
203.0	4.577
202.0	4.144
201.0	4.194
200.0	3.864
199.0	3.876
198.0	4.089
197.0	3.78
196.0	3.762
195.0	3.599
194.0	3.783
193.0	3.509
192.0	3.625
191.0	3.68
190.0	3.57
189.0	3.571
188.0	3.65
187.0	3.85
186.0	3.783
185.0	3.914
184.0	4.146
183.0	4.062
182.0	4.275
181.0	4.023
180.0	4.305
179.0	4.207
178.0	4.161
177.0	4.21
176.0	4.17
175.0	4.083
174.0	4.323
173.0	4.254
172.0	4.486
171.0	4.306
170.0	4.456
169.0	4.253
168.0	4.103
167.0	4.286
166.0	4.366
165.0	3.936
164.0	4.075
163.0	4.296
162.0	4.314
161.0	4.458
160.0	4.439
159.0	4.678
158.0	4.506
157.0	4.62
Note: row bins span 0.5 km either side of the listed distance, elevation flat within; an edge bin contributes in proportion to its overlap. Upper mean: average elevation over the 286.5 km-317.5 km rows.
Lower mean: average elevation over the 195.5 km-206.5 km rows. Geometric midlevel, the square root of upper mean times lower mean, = 4.10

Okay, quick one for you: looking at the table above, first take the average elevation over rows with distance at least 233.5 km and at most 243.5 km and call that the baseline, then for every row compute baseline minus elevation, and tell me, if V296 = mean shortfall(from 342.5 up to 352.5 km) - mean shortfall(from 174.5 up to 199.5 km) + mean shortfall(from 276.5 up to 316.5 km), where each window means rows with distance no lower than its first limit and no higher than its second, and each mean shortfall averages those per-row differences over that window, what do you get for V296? 0.53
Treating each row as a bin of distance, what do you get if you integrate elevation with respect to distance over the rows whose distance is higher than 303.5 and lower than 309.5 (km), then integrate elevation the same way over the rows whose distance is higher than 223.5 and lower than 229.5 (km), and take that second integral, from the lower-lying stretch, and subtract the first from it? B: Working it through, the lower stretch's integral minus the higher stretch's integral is 2.6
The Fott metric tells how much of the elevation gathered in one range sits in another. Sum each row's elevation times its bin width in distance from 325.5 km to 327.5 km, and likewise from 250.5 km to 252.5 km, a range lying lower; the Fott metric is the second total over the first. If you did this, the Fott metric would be 1.20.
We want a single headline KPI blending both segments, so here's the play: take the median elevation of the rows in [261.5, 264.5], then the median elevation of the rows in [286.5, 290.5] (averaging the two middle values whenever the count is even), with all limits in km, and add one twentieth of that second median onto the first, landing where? 4.7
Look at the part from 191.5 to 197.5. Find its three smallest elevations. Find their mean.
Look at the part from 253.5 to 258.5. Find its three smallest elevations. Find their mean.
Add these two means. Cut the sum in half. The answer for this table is 4.2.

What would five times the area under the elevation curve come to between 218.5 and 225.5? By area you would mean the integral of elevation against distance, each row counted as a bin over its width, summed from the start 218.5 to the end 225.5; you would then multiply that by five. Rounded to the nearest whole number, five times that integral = 152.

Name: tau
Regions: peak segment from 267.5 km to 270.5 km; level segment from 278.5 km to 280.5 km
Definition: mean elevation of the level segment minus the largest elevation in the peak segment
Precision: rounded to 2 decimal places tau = -0.27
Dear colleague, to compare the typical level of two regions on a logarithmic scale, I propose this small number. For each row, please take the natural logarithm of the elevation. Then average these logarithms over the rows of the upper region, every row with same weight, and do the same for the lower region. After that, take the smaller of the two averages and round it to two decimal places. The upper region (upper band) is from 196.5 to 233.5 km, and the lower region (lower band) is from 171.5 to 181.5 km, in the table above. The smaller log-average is 1.44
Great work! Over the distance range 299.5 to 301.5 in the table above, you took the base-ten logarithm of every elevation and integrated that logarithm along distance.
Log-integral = 1.26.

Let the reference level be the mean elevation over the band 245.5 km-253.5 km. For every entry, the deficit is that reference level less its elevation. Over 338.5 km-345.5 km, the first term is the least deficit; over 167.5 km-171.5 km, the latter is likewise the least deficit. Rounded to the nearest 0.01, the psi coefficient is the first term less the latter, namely 0.65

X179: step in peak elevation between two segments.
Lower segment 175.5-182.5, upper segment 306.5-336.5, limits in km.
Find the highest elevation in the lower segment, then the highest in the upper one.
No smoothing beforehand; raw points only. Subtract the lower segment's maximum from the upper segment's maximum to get -0.2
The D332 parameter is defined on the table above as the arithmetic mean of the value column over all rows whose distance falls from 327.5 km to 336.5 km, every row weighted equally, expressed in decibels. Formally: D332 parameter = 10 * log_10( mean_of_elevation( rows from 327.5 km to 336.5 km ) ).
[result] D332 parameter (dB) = 5.92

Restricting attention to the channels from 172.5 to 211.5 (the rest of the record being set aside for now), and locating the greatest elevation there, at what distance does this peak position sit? 204.0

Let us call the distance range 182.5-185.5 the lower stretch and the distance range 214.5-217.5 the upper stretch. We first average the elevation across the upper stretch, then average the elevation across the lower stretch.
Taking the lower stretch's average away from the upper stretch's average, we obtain 0.4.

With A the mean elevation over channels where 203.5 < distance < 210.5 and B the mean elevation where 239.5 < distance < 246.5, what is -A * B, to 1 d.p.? -18.4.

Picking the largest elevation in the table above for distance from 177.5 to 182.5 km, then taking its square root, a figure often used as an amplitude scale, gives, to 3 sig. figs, 2.07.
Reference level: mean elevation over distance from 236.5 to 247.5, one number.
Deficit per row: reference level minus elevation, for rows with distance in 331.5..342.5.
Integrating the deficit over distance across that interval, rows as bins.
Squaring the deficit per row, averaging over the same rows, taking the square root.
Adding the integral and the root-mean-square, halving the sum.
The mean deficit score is 3.3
